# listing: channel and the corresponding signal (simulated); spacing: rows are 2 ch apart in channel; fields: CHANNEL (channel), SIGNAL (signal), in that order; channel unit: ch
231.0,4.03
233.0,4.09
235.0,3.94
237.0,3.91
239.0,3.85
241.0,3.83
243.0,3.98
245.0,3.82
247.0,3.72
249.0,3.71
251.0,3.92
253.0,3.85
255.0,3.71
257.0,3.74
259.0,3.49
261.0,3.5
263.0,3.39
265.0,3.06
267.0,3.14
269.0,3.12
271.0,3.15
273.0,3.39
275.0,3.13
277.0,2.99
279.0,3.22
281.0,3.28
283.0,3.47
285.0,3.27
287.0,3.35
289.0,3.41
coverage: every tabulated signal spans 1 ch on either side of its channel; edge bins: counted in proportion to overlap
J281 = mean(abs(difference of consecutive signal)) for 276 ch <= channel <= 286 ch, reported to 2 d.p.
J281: 0.17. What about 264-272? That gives 0.04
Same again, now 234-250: 0.08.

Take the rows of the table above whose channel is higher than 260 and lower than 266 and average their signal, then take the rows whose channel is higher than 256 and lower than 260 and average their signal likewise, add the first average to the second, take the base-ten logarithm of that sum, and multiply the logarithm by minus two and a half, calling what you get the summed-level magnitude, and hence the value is -2.10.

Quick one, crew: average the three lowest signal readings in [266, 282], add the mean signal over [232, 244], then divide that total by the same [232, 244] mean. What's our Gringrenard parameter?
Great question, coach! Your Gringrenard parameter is 1.78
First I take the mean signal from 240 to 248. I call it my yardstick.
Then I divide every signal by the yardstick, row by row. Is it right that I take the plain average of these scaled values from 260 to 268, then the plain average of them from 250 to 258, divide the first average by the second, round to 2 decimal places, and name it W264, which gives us 0.86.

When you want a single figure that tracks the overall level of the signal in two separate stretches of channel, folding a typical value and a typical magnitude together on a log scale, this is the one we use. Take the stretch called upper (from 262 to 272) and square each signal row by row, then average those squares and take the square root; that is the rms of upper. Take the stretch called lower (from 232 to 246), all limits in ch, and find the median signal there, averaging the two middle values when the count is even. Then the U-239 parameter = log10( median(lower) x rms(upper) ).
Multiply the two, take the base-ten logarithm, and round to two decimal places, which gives 1.09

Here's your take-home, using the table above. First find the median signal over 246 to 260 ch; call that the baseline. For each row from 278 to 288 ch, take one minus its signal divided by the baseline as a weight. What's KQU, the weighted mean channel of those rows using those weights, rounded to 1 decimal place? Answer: 282.8 ch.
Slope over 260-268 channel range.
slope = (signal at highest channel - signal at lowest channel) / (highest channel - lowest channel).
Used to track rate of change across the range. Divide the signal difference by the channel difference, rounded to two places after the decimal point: -0.06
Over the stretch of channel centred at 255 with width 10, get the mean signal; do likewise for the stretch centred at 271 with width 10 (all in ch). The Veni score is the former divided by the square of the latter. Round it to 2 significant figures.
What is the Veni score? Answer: 0.37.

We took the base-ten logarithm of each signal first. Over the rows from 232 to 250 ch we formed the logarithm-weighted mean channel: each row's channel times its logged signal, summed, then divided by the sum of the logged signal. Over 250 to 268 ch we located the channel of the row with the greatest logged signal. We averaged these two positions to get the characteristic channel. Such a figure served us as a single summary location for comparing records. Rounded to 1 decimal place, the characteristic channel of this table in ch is 246.0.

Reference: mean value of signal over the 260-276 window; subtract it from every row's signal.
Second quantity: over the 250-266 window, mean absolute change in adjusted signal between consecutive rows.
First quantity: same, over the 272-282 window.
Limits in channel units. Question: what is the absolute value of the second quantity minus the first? 0.038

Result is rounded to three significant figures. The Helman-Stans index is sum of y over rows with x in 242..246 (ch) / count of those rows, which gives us 3.90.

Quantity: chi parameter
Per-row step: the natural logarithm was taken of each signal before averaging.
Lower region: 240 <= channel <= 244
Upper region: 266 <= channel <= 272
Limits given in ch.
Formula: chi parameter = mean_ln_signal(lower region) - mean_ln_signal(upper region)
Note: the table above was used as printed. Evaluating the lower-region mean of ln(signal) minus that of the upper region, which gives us 0.22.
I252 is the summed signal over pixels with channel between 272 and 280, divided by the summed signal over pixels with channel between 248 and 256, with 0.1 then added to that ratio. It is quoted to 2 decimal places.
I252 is 0.94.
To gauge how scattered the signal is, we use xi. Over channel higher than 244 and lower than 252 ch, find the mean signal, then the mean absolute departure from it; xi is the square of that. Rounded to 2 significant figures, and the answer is 0.0060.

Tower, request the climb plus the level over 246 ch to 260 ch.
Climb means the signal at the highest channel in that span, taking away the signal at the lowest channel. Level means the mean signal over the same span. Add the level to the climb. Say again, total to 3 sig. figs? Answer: 3.50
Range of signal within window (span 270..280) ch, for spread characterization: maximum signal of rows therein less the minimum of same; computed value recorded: 0.40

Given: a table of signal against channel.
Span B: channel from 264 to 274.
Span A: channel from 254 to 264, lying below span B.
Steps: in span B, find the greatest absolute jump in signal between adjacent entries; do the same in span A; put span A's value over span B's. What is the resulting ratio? 1.04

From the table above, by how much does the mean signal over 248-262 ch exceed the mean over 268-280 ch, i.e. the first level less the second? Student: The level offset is 0.5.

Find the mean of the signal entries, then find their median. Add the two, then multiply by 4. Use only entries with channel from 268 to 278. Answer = 25.1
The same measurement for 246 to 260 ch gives 29.8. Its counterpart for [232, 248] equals 31.1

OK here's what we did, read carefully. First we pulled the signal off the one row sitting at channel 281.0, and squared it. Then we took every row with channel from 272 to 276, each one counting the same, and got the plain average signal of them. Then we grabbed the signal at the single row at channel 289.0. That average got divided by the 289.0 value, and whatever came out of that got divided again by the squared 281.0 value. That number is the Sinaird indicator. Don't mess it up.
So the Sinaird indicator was 0.089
